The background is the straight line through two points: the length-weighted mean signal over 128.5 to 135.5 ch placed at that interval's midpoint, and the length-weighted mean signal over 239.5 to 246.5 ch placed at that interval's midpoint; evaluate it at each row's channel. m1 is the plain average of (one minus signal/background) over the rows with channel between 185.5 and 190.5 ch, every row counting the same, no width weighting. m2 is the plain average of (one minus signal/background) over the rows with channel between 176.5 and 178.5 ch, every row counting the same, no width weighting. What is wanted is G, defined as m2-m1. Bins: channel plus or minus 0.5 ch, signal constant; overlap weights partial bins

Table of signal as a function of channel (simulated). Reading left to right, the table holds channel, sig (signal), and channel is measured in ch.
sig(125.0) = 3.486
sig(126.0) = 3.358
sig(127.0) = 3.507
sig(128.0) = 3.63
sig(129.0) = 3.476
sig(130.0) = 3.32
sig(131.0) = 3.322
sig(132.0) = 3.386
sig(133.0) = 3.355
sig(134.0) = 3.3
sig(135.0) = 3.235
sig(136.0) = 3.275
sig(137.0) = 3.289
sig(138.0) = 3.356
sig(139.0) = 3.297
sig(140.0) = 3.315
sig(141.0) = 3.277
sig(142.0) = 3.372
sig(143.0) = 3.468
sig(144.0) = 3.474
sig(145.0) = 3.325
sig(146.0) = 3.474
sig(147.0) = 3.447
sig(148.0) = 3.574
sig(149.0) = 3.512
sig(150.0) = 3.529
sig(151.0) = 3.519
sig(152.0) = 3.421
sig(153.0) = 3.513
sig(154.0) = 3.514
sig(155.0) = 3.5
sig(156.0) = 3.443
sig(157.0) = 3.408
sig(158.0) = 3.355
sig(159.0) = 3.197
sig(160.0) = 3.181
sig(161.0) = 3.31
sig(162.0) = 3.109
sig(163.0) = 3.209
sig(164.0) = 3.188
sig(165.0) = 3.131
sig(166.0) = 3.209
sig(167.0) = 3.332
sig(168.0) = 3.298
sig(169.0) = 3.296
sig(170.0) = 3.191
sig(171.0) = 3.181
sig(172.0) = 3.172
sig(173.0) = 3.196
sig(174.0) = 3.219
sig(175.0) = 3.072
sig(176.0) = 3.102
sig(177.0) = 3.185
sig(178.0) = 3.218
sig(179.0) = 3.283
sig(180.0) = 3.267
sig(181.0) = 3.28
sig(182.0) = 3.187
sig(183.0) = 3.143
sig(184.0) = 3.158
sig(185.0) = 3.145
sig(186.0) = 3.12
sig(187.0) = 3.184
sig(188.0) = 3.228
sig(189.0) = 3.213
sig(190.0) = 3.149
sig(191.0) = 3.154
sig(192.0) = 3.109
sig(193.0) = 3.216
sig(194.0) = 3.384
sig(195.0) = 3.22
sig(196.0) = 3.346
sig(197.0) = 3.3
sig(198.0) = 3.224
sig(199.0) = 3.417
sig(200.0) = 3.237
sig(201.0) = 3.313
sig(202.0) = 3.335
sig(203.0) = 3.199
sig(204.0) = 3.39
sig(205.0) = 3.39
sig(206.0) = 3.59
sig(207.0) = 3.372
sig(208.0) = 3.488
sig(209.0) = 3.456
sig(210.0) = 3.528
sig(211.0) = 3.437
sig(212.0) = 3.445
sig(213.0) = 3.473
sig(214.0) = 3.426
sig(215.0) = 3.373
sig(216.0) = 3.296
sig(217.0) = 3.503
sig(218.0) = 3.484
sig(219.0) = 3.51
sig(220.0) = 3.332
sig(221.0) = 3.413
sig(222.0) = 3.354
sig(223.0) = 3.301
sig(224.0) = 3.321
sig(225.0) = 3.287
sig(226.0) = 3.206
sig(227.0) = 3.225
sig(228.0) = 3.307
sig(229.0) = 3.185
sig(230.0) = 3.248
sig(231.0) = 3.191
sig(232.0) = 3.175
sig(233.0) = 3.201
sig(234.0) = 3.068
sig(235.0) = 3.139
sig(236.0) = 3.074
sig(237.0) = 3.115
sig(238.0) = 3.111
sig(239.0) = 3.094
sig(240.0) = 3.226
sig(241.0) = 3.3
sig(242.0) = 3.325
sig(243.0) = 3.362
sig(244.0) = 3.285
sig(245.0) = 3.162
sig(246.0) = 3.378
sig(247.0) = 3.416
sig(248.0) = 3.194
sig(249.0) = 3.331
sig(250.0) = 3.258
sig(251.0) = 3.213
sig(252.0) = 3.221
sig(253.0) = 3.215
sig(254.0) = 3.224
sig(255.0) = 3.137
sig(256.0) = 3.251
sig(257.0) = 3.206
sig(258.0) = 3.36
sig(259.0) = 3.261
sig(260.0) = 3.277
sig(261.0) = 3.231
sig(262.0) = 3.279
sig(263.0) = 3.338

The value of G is -0.005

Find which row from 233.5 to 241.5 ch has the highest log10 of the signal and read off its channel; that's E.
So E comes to 241.0 ch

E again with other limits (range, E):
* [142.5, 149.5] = 148.0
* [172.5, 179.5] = 179.0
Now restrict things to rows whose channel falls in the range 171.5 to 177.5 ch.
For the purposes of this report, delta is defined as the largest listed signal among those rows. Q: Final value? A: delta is 3.219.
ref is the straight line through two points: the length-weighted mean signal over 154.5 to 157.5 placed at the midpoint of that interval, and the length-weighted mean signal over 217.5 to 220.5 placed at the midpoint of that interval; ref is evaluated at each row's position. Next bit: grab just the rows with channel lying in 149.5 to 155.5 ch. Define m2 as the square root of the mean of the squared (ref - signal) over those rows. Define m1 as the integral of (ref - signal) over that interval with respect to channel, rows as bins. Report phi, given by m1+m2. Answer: -0.2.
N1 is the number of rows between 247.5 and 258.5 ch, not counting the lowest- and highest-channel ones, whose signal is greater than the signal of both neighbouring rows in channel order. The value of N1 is 4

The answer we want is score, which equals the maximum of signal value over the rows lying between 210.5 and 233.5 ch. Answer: 3.51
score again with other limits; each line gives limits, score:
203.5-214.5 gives 3.59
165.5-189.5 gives 3.332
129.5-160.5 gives 3.574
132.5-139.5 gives 3.356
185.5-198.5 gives 3.384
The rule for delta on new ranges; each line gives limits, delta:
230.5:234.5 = 3.201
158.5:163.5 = 3.31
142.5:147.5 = 3.474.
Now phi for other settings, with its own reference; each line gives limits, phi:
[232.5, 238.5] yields 2.3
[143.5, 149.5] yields 0.0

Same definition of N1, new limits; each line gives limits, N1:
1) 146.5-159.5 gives 3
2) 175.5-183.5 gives 2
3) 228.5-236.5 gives 3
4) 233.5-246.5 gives 3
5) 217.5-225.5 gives 3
